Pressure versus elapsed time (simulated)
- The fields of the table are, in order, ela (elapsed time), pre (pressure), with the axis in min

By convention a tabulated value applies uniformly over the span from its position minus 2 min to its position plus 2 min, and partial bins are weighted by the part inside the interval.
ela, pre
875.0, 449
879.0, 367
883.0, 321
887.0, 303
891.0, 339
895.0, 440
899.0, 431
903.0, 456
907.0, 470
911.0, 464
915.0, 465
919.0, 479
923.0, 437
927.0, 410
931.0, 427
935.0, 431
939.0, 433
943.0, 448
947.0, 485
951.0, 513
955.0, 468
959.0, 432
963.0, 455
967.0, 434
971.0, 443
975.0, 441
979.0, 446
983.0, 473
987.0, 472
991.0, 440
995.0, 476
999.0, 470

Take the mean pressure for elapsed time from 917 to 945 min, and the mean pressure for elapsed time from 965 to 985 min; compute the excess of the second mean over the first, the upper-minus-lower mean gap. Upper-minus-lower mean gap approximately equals 10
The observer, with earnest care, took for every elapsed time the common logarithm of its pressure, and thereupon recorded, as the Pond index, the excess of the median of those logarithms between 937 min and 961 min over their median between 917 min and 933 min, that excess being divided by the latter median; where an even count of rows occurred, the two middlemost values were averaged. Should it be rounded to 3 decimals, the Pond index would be 0.010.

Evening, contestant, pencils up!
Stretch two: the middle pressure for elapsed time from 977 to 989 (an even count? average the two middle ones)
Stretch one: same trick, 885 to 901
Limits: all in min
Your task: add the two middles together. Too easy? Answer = 857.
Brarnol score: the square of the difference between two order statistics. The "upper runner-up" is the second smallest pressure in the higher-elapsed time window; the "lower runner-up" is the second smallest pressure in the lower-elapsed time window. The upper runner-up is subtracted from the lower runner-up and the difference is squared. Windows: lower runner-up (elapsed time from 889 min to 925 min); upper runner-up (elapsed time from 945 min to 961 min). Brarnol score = 1369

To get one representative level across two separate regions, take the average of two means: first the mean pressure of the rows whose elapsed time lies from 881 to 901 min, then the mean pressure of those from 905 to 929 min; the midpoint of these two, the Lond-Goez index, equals 410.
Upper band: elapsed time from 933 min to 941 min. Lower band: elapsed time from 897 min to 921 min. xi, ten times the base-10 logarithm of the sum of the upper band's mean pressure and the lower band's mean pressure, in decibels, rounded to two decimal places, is 29.51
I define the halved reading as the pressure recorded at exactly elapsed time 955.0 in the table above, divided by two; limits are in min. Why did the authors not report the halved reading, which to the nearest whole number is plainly 234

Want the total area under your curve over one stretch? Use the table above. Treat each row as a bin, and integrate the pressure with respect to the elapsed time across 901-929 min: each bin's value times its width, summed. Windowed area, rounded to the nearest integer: 12724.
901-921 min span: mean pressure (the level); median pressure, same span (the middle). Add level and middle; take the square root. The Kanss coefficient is 30.5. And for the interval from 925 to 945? 29.3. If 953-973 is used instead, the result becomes 29.8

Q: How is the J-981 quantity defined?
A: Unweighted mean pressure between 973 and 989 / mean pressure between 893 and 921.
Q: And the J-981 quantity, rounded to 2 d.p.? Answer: 1.00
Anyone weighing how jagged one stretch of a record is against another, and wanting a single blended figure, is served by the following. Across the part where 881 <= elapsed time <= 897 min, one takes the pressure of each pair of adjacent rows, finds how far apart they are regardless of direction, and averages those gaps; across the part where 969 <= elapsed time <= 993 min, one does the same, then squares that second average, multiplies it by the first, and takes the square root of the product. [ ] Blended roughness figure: 96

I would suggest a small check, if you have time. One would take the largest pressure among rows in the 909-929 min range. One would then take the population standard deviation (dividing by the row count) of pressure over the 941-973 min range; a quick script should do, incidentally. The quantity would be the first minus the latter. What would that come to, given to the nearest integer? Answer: 453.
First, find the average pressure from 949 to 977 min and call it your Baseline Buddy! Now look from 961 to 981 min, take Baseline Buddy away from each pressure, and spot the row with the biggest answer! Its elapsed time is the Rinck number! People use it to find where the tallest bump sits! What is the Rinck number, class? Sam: 963.0 min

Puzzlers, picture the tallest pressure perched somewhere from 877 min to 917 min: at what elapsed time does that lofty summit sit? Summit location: 907.0 min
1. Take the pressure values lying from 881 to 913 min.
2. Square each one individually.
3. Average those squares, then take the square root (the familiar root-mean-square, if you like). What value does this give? 408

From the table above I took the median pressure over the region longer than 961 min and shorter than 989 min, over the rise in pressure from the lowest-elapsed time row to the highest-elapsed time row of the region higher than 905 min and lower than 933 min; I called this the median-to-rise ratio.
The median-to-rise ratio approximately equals -10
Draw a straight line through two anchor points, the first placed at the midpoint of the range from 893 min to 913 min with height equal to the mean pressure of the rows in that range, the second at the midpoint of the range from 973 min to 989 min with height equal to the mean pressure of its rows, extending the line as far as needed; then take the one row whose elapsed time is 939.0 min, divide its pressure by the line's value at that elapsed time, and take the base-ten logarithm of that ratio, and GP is -0.021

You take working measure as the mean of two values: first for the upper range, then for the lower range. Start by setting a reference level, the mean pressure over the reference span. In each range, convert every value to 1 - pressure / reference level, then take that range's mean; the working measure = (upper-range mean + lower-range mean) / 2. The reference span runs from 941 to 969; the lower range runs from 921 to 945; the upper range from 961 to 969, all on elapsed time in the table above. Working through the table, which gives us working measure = 0.053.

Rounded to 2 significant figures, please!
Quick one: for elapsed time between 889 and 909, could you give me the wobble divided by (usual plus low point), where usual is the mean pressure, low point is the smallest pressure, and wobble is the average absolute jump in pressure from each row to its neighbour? 0.049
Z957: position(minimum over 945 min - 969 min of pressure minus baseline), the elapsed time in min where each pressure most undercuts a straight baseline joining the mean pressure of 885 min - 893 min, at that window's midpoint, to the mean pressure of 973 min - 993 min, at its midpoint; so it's 967.0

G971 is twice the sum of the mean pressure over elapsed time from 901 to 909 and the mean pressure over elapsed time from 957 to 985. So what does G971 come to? 1819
